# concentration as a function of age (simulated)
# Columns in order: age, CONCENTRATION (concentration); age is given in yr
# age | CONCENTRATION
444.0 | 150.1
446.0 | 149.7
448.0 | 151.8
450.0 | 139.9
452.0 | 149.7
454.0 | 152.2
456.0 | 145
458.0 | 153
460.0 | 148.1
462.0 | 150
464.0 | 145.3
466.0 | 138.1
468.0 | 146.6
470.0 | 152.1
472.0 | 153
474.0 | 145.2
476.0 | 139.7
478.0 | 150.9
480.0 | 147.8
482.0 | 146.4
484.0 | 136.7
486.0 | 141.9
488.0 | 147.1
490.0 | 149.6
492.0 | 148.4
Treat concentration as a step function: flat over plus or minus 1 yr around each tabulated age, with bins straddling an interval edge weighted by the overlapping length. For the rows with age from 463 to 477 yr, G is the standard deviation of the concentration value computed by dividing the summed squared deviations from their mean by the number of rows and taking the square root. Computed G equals 5.20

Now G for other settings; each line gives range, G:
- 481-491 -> 4.56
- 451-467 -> 4.51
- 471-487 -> 5.18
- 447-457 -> 4.67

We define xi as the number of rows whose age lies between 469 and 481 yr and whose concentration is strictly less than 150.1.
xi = 3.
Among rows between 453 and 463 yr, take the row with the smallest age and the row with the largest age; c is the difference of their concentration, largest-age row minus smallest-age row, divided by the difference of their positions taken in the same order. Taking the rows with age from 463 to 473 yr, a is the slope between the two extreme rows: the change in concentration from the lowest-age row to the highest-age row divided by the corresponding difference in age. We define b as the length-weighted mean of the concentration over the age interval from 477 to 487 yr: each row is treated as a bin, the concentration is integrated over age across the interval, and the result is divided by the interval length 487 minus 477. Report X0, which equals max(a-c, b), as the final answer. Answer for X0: 145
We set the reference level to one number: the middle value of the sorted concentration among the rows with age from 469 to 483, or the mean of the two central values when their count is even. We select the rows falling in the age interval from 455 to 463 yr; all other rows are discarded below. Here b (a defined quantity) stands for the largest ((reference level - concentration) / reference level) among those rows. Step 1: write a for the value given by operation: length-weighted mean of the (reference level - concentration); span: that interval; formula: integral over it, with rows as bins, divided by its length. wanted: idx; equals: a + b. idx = -1.2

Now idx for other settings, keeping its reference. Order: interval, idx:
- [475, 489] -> 3.5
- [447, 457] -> 0.1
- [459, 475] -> 0.6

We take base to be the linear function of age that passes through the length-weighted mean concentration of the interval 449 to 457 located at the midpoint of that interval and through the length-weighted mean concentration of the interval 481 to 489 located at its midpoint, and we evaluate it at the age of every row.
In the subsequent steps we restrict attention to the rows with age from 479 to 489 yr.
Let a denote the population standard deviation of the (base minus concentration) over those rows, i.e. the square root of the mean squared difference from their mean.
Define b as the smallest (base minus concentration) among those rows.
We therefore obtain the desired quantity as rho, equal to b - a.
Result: -9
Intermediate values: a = 4.13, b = -4.4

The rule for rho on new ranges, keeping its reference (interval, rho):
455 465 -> -10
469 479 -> -13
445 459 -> -11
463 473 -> -14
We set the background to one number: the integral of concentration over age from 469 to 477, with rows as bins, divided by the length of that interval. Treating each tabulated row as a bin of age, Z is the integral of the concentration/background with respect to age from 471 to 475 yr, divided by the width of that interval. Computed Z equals 1.01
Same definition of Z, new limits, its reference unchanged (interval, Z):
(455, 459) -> 1.01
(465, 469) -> 0.97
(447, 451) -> 0.99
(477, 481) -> 1.01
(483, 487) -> 0.94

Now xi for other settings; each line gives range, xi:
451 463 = 4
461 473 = 4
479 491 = 6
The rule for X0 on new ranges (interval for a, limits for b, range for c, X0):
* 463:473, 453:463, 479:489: 150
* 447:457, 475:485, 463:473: 144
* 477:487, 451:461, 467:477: 150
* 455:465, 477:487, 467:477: 145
